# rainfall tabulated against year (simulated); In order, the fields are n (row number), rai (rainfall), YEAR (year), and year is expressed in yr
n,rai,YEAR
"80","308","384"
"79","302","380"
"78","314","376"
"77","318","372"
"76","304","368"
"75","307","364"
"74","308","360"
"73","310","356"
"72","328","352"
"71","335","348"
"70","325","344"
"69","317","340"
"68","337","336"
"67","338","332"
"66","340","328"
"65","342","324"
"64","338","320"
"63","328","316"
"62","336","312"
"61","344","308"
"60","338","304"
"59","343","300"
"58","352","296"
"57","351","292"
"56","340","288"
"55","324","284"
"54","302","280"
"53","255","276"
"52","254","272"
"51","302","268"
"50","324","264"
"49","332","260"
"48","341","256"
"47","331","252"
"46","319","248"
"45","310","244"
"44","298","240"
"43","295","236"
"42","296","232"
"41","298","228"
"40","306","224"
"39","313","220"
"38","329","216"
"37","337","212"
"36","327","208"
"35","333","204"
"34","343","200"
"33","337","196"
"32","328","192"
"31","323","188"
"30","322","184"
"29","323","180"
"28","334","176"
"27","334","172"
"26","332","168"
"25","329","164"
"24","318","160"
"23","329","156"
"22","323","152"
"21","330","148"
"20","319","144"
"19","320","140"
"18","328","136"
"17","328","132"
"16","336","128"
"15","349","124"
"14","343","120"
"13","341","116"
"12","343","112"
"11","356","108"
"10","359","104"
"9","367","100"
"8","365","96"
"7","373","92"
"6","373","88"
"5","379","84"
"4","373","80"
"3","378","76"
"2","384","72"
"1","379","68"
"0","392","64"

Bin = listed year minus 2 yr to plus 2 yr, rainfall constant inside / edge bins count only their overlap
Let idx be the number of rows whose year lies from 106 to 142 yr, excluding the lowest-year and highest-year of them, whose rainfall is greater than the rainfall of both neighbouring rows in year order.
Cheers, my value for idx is 1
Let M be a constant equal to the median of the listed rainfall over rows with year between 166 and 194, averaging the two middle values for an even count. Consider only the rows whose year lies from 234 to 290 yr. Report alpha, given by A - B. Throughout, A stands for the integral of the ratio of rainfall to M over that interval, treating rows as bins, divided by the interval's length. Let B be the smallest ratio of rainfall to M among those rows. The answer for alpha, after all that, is 0.17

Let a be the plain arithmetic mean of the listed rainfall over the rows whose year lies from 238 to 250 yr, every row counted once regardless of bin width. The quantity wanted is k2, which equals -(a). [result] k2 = -309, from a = 309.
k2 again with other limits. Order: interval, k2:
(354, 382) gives -309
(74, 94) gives -375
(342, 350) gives -330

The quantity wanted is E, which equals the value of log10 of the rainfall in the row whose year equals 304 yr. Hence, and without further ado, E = 2.529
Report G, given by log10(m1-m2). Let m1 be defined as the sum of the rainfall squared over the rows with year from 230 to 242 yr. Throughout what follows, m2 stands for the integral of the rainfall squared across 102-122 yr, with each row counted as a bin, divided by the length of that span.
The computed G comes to 5.15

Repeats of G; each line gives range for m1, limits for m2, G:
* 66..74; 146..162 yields 5.27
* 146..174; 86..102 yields 5.79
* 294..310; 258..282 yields 5.59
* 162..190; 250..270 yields 5.81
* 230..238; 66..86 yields 4.50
